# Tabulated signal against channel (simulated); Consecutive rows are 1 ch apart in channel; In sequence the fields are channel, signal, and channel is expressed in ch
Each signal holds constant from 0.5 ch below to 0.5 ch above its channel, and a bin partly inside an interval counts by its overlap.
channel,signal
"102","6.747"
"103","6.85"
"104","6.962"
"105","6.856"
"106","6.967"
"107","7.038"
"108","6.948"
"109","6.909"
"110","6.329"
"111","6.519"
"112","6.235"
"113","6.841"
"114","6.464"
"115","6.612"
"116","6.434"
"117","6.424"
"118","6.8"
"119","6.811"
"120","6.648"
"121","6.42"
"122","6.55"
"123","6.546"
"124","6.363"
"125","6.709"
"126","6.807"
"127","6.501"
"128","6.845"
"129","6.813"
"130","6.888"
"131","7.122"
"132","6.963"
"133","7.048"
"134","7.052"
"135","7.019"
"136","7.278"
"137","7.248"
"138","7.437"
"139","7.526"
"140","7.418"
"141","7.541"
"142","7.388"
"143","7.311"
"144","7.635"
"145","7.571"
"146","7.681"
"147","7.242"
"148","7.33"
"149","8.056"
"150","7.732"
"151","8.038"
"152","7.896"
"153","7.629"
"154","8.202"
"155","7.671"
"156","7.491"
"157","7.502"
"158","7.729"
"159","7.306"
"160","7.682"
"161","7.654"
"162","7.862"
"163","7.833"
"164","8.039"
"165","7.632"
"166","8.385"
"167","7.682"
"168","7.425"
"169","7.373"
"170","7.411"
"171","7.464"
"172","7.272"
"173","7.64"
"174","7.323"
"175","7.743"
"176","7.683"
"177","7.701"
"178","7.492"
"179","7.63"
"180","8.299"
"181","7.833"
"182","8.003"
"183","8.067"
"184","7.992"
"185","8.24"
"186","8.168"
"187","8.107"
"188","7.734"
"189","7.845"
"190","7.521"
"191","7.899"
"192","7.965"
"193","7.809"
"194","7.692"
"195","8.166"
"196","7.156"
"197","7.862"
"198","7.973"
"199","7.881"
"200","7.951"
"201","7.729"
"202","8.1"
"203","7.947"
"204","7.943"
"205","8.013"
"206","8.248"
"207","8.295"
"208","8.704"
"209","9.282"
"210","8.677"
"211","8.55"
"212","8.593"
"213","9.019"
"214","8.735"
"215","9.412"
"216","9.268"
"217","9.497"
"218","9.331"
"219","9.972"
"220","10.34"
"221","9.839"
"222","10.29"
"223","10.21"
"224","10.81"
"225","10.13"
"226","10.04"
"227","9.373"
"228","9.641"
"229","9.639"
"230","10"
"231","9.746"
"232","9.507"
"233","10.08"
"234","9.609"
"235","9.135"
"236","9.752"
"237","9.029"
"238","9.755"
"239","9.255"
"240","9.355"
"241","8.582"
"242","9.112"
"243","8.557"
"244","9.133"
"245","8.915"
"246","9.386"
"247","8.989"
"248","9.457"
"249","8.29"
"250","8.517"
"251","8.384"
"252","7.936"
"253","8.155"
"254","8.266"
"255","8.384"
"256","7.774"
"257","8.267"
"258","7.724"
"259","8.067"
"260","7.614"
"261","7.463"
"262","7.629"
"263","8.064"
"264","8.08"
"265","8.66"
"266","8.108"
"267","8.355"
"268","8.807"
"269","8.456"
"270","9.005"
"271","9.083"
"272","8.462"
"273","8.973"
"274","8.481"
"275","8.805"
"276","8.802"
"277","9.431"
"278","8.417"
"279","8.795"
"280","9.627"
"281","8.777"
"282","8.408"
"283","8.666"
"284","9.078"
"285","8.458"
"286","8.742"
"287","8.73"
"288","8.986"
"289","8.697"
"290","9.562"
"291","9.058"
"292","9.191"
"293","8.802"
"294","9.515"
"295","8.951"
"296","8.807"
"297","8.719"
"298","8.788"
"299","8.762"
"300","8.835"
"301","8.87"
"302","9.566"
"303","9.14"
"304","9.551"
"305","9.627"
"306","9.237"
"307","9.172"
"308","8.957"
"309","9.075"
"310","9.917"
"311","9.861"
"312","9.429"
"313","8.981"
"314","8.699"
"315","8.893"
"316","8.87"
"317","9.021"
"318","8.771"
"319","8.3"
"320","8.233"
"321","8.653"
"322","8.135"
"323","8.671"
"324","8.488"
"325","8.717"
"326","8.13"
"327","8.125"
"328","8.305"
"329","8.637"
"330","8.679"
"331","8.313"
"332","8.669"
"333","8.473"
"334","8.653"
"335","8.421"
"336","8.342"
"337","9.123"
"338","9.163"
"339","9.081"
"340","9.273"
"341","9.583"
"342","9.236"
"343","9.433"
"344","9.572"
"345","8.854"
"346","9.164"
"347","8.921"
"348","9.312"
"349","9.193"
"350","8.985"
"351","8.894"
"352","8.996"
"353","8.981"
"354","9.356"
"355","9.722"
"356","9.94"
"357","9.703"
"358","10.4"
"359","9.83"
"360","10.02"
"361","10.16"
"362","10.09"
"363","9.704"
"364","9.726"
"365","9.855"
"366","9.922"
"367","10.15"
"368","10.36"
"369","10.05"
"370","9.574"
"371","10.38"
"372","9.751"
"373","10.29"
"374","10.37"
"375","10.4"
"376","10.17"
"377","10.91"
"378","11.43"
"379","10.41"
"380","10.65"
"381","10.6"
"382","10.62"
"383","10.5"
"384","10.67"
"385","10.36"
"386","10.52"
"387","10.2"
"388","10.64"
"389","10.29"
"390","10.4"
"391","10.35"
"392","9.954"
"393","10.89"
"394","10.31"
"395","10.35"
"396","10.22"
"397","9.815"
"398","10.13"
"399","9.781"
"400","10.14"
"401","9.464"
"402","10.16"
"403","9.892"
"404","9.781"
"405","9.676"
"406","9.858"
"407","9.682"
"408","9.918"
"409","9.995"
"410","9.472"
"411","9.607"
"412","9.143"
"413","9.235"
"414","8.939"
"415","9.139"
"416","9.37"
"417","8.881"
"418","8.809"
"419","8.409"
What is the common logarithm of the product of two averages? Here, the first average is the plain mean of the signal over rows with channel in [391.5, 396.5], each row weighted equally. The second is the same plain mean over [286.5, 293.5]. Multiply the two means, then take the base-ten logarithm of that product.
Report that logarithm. 1.97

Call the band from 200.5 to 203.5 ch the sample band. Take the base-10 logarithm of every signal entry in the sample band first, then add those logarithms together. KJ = 2.70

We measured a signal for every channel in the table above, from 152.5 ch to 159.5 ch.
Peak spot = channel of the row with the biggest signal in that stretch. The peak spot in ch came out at 154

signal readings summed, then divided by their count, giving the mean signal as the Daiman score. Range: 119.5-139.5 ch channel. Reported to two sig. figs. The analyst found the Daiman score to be 6.9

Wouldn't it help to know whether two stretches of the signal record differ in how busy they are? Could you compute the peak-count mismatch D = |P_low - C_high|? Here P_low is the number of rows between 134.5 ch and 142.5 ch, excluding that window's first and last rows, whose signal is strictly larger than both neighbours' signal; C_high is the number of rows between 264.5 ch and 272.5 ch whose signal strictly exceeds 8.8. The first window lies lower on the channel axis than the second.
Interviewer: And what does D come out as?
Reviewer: 0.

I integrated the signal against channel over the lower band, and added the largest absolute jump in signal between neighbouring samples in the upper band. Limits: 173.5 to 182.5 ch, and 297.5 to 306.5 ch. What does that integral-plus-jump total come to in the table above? 70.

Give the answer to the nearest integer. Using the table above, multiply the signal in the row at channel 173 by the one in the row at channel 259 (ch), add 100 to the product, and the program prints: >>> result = 162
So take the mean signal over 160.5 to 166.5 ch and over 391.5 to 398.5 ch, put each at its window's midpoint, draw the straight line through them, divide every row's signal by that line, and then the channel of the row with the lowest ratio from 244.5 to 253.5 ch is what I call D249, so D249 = 252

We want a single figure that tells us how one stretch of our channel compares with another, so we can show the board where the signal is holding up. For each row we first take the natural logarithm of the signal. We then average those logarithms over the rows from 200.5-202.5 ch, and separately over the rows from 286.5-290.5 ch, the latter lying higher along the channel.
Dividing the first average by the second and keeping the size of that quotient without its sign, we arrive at 0.94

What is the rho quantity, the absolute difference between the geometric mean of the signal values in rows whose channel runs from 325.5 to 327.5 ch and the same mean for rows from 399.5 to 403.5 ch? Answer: 1.8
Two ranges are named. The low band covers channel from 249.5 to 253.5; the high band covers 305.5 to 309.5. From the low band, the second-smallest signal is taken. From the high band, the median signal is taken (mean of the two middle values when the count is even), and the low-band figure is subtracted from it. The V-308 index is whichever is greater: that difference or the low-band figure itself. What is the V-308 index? 8.2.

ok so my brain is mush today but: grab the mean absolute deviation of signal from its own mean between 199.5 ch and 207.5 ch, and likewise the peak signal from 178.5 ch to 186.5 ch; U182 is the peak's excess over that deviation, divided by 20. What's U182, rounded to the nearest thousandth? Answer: 0.408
